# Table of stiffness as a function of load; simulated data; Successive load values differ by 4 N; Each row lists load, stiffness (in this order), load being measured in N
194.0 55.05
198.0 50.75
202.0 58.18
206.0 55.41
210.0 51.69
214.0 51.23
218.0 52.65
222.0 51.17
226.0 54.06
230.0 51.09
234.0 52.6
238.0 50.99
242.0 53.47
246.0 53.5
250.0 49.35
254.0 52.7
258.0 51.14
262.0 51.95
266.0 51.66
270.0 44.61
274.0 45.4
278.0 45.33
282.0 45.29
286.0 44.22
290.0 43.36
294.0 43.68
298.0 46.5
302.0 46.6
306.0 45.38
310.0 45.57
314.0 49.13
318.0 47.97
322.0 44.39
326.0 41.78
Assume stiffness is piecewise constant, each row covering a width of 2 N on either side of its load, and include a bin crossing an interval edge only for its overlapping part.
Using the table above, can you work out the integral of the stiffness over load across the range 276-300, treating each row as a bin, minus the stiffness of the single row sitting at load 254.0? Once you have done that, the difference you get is 1021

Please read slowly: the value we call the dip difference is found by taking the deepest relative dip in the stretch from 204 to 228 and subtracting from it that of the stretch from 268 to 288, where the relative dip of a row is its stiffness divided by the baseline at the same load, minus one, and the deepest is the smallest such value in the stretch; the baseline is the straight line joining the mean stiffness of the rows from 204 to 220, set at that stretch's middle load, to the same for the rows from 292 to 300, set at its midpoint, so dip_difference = 0.035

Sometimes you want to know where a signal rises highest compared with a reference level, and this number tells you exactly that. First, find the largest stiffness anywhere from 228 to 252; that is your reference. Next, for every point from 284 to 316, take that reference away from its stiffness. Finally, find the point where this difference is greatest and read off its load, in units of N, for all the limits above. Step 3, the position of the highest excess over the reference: 314.0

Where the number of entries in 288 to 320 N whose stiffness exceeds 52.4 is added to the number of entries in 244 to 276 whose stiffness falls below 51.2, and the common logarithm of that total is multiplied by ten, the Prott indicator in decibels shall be 6.0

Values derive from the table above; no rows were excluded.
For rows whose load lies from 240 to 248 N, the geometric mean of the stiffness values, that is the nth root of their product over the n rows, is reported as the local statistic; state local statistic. 53.5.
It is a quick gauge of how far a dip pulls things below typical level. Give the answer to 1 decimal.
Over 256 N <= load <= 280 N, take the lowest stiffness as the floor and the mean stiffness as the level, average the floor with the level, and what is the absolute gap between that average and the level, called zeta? 1.9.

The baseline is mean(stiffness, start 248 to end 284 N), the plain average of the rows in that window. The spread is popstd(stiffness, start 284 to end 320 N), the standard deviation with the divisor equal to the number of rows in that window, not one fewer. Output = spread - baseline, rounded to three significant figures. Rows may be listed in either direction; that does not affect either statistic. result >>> -46.8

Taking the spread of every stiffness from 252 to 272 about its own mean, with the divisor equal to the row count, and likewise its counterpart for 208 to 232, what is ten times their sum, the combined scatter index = 40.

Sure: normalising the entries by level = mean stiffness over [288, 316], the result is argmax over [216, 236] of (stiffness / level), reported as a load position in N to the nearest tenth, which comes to 226.0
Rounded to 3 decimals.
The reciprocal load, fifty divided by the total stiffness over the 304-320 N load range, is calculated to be 0.266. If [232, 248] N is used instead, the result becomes 0.237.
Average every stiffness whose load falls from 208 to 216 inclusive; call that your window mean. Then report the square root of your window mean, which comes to 7.17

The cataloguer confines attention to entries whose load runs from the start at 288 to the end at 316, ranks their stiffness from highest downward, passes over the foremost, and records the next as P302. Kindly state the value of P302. 46.6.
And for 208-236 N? 52.65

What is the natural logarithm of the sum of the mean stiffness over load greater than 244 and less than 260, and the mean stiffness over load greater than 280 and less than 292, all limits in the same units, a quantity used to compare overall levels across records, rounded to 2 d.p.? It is 4.56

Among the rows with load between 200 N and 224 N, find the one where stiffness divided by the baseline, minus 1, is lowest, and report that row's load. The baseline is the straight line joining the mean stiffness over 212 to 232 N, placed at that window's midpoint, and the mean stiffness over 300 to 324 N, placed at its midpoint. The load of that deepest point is 214.0 N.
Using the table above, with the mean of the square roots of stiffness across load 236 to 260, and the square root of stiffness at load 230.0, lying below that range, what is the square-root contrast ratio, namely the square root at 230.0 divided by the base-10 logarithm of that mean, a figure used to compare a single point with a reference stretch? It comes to 8.34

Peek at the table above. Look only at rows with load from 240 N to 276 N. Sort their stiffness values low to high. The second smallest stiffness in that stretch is 45.4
